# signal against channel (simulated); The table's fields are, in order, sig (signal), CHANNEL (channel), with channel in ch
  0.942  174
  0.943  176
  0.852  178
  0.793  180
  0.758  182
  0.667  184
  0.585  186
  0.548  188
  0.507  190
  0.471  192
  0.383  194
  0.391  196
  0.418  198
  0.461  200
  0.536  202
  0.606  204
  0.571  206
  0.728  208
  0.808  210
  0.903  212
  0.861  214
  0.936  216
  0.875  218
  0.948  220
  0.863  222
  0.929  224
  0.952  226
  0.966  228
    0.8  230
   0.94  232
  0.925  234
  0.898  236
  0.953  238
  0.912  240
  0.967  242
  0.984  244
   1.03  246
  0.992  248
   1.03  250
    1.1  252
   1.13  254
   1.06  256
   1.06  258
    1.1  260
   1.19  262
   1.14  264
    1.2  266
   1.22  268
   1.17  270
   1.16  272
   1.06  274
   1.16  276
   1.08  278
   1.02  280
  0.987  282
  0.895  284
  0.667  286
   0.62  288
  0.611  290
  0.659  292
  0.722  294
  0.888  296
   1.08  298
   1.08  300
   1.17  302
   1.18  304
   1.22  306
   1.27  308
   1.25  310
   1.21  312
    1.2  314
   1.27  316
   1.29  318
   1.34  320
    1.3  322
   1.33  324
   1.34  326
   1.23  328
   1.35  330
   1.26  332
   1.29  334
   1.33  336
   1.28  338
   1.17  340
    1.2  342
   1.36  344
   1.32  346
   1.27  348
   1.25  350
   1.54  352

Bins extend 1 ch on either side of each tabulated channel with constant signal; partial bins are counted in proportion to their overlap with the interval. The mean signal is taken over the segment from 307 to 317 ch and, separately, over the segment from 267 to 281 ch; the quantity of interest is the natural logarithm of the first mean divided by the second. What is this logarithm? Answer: 0.1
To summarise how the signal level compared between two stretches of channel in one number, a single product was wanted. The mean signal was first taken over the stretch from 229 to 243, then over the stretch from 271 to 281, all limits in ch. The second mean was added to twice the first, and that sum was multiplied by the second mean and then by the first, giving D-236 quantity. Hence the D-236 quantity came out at 2.9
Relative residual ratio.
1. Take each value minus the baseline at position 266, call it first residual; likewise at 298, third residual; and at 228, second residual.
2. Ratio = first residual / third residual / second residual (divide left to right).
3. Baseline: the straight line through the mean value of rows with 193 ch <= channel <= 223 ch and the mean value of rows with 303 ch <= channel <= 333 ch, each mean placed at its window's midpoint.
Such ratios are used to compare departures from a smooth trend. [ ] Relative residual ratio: -14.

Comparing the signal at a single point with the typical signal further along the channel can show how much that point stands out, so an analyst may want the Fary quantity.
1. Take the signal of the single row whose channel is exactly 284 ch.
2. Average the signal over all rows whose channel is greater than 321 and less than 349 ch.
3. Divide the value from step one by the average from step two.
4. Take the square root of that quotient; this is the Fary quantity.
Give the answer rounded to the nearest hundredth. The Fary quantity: 0.83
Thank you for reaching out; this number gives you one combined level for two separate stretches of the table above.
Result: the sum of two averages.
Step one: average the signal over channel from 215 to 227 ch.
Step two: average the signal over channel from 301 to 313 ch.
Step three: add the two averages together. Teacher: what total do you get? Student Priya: 2.13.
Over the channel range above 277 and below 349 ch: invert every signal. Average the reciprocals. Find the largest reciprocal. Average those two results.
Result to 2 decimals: 1.29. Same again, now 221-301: 1.34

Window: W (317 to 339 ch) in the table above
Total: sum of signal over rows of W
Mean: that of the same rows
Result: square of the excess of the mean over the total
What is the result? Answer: 170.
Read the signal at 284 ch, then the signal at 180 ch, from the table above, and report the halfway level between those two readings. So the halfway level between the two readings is 0.84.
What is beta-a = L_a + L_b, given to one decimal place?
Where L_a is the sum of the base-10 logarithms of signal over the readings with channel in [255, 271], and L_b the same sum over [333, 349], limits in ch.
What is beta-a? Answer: 1.3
